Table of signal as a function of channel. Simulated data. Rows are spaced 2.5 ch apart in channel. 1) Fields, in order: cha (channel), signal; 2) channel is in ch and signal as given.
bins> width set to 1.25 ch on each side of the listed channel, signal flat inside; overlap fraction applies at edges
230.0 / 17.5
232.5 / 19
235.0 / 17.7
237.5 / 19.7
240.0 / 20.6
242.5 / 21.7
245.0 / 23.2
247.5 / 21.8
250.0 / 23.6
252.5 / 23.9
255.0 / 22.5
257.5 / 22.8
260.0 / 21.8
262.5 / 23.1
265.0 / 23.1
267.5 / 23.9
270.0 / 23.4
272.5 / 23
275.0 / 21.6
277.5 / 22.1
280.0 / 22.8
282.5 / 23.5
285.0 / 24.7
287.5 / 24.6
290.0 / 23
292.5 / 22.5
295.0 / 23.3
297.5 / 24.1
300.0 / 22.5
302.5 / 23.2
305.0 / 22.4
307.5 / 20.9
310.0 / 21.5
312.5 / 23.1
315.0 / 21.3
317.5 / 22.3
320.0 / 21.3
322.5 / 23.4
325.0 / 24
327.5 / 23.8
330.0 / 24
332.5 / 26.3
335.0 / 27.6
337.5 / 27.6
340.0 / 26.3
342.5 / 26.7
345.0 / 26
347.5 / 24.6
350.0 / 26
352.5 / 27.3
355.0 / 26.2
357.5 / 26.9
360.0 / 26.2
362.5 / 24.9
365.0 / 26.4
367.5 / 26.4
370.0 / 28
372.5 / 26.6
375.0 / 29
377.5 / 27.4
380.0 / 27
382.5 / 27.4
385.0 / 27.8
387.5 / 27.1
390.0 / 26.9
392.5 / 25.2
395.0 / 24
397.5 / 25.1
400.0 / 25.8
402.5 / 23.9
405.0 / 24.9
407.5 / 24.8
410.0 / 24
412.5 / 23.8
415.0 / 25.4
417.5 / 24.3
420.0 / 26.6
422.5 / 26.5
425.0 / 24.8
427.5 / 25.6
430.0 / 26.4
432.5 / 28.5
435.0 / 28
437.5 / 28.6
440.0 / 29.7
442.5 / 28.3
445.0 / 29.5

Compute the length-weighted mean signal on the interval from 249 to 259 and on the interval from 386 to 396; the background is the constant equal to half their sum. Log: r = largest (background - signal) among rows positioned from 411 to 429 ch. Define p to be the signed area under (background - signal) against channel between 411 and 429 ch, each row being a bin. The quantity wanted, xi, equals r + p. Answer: -13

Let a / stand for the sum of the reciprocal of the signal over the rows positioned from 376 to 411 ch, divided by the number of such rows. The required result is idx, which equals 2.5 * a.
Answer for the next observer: 0.097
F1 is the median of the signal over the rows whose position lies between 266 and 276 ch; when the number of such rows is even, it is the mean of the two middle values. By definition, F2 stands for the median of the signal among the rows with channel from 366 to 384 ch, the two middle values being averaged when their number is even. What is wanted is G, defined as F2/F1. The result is 1.2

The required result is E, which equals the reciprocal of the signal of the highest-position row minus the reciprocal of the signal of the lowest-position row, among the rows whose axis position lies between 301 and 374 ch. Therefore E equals -0.006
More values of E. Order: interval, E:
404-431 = -0.002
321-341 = -0.005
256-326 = -0.002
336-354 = 0.000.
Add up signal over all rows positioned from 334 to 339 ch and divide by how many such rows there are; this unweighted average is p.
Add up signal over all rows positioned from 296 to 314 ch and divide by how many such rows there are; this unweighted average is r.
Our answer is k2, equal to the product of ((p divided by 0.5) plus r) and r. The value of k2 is 1751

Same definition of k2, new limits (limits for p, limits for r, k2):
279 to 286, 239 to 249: 1509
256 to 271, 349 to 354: 1937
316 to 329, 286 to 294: 1619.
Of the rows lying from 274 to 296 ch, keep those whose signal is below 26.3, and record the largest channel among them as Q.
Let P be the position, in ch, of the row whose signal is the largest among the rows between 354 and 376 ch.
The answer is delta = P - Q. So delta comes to 80.0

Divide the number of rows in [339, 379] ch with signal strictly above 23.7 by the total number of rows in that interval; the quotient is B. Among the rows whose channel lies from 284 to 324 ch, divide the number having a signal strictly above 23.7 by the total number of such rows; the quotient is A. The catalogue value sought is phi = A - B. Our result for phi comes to -0.8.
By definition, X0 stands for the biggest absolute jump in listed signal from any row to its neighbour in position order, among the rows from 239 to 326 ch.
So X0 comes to 2.10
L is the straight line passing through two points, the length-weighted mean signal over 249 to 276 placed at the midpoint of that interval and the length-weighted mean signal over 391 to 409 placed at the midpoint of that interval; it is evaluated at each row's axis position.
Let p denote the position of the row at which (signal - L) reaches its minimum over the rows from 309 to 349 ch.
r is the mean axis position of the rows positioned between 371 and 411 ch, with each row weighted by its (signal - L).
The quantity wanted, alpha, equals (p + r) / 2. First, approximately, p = 320.0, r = 379.2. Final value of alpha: 349.6 ch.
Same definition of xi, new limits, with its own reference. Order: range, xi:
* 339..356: -28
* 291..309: 37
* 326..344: -26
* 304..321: 49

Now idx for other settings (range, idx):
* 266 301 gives 0.108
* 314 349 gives 0.102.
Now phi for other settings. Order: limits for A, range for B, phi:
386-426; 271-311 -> 0.8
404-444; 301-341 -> 0.6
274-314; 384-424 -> -0.8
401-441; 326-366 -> 0.0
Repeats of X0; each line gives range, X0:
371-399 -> 2.40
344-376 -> 2.40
